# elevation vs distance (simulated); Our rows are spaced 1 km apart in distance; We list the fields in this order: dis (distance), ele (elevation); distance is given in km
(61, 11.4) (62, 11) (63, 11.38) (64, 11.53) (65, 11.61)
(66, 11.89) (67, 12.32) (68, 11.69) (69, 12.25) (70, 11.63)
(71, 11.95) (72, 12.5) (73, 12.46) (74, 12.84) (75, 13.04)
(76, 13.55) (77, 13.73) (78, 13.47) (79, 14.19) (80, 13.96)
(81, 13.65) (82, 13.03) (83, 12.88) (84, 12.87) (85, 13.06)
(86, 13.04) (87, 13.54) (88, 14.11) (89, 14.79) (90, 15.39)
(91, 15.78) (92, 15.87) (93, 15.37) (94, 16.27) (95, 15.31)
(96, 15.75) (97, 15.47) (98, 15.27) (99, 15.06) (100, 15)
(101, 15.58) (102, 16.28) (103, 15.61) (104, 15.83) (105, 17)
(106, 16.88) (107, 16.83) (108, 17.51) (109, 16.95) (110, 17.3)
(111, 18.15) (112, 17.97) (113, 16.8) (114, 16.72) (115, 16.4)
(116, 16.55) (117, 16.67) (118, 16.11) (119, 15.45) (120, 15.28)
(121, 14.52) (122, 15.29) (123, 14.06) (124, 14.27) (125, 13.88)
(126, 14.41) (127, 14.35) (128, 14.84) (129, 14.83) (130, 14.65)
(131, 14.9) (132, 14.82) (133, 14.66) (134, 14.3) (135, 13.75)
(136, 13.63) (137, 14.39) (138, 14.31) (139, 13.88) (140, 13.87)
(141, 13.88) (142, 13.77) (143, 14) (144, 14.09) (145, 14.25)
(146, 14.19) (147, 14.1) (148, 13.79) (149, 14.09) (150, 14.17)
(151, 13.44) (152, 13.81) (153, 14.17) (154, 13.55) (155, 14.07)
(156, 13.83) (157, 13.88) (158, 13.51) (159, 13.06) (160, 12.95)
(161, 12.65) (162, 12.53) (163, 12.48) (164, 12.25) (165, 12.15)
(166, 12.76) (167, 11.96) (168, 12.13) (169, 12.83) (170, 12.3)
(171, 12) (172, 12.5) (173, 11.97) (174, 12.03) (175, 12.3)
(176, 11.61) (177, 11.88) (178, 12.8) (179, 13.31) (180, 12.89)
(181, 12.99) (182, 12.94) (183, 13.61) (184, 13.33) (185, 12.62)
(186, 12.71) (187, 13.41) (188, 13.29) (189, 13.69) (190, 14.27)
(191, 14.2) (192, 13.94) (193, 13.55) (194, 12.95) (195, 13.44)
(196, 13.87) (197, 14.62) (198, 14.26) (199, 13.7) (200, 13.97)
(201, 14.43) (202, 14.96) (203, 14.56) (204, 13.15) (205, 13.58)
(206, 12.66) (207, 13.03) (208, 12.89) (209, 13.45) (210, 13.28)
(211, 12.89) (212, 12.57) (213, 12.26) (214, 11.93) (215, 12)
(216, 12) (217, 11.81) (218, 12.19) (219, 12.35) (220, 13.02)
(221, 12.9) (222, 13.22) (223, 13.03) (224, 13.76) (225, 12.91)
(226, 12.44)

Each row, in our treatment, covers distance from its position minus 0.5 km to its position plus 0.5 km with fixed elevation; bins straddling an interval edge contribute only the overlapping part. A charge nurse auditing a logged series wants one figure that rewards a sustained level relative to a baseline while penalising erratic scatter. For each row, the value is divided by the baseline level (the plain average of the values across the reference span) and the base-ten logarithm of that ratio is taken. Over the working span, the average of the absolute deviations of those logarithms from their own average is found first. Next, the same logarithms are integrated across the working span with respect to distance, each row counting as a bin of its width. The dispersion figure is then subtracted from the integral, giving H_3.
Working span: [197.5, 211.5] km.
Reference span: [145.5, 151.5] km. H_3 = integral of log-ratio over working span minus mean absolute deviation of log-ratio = -0.17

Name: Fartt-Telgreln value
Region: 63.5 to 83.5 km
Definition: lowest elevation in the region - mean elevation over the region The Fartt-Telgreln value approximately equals -1.18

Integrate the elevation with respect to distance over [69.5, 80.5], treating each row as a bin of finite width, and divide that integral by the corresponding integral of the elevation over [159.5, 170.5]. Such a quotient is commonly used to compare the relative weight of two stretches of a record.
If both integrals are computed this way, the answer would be 1.05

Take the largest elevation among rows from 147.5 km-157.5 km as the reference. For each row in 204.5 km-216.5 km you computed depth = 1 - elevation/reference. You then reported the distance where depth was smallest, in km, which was 205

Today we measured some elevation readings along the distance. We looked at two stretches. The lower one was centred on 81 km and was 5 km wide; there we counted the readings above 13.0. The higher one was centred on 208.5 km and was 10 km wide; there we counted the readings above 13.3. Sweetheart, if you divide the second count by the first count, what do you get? 0.5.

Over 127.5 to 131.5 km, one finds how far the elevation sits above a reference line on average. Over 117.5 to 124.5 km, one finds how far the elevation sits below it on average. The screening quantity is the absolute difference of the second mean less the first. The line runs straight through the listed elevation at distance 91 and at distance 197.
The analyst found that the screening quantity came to 1.01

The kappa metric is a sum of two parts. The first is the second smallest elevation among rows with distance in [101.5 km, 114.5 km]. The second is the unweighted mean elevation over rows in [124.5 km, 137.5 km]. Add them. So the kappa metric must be 30.2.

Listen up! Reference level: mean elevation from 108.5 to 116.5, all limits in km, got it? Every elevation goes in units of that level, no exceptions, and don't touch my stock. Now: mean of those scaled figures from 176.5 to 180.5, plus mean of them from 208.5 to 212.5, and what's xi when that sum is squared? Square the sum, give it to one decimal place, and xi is 2.3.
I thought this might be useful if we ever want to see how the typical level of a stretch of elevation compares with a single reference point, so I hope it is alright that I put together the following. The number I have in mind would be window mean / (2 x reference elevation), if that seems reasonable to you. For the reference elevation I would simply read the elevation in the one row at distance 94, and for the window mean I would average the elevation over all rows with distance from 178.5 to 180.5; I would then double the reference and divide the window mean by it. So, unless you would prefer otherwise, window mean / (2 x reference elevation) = 0.40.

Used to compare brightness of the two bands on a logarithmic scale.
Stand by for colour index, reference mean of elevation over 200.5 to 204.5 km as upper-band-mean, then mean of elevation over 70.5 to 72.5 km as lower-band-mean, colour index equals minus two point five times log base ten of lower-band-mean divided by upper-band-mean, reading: 0.17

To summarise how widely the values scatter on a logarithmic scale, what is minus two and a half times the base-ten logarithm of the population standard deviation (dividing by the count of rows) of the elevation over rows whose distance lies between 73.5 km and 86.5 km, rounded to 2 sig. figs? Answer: 0.91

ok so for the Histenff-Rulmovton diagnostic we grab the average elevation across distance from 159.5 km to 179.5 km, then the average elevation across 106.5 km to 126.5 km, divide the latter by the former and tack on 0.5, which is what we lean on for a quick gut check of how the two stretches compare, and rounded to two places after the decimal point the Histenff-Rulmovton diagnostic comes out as 1.80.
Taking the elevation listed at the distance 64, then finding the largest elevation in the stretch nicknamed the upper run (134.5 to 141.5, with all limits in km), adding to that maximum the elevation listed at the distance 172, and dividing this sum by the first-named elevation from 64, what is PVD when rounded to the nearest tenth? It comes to 2.3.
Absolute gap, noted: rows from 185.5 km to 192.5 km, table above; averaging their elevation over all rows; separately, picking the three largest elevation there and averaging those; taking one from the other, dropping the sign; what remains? 0.49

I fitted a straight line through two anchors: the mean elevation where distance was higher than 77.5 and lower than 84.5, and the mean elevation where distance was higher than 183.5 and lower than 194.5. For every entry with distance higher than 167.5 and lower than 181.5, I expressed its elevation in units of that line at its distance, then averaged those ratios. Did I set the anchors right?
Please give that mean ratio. 0.92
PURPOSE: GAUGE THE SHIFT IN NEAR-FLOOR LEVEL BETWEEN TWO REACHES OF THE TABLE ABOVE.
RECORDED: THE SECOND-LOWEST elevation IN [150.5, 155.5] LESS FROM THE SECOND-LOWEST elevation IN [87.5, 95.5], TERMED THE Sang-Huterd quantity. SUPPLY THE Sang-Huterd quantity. 1.2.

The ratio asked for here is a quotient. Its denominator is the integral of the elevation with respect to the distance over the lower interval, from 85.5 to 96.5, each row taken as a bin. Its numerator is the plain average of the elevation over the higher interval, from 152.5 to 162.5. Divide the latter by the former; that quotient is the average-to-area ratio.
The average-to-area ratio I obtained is 0.081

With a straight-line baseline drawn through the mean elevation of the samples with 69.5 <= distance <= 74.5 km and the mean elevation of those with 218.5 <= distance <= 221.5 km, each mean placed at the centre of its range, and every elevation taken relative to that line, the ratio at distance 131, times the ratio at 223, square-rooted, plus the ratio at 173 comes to 2.05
